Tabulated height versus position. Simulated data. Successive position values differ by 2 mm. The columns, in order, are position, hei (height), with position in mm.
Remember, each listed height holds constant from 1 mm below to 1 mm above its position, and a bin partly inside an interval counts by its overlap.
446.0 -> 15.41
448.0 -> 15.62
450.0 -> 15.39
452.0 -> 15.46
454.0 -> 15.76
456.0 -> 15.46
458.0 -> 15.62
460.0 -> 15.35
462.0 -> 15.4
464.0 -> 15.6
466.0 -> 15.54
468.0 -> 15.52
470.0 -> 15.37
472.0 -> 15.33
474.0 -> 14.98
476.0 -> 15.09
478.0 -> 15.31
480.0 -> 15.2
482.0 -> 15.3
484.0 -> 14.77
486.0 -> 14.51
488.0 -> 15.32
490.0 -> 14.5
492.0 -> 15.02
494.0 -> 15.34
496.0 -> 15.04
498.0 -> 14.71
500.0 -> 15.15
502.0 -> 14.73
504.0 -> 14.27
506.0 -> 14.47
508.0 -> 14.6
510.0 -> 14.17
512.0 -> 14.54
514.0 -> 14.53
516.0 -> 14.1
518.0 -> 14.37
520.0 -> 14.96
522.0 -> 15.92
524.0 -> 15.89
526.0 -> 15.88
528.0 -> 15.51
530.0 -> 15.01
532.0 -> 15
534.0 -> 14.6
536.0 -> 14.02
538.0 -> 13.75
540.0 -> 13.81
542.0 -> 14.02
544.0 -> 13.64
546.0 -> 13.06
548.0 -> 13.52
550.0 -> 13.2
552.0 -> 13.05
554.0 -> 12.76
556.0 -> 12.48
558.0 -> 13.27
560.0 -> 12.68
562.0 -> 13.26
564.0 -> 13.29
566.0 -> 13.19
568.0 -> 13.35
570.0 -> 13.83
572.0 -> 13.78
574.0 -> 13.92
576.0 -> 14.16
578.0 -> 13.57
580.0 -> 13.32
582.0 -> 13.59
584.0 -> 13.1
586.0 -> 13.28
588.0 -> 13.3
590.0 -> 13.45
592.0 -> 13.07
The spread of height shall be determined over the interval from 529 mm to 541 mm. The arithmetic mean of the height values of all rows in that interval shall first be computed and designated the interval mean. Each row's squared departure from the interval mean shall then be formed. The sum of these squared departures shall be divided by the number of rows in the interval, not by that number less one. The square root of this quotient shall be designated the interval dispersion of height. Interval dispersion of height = 0.53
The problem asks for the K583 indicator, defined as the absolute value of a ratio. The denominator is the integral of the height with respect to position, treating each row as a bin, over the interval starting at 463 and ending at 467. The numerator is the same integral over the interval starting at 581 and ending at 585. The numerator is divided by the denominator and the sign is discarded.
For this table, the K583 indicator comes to 0.857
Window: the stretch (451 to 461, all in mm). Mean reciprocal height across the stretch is 0.064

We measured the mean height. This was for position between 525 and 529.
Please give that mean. 15.7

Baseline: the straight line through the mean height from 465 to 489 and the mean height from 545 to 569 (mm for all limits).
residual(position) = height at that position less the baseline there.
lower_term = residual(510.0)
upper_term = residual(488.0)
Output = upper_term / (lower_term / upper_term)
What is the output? -1.16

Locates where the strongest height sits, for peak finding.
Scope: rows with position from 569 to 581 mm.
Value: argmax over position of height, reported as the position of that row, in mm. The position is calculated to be 576.0 mm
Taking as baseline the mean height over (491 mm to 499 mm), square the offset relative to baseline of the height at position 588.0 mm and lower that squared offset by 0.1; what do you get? 2.9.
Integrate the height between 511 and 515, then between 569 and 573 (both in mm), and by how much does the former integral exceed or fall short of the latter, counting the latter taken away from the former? 3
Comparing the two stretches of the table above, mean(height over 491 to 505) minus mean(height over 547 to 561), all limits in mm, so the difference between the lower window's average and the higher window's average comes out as 1.9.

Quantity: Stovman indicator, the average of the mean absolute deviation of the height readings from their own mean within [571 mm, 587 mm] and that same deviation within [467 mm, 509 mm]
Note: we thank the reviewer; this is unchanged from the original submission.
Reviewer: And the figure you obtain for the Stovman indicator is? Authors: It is 0.29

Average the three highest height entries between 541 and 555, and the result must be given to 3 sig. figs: 13.7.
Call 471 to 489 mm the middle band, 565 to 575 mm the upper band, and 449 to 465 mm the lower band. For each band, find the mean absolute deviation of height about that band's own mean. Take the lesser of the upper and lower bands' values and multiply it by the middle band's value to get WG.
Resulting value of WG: 0.026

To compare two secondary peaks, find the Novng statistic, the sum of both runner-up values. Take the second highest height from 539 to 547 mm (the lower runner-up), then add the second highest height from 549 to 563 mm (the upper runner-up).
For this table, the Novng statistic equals 27.1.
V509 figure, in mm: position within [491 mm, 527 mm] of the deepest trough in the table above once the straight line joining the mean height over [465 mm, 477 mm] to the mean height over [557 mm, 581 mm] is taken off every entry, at 504.0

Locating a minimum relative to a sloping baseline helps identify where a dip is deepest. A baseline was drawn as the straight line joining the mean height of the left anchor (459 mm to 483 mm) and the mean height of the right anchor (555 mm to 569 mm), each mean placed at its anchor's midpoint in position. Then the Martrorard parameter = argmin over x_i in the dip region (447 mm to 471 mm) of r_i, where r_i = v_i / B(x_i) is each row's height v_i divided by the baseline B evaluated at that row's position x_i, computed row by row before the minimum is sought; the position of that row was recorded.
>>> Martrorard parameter 450.0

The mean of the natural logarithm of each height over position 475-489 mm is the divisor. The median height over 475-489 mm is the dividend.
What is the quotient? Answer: 5.6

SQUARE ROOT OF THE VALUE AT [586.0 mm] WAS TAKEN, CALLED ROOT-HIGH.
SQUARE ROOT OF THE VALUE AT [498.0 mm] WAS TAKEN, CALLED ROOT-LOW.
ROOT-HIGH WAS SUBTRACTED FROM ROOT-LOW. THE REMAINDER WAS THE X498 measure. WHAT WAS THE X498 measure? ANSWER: 0.19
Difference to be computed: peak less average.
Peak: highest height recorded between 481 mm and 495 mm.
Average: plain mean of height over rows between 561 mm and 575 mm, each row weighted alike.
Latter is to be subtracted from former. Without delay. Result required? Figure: 1.8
